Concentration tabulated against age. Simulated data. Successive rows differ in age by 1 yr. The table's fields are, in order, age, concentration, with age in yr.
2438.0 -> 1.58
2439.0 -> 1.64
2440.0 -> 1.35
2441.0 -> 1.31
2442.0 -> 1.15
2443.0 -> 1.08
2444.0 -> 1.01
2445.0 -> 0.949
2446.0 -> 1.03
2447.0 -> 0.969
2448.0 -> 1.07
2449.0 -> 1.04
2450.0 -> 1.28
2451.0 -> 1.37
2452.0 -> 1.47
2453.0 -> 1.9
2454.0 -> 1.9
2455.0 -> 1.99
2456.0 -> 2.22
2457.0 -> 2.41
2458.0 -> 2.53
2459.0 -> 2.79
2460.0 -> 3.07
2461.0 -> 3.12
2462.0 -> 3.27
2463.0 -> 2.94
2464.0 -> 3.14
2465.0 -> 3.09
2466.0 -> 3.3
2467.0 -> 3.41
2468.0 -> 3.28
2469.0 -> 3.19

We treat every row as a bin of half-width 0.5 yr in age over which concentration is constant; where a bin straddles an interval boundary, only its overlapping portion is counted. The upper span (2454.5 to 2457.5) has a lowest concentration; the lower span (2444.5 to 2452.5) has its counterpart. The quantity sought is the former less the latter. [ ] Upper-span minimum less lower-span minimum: 1.0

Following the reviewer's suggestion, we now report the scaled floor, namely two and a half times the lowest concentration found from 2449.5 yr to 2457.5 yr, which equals 3.2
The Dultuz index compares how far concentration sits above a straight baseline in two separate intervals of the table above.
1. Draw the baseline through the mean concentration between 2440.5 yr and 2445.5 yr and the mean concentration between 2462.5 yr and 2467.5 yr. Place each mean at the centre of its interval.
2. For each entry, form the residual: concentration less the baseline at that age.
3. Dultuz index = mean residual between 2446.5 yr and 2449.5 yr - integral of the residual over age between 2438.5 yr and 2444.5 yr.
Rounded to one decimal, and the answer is -2.3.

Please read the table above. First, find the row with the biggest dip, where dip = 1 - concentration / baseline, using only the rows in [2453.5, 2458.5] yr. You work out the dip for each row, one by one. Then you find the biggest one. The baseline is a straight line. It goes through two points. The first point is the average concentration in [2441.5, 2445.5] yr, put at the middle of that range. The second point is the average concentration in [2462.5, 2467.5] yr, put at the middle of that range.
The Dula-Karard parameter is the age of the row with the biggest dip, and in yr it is 2455.0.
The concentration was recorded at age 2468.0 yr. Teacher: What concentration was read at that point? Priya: 3.28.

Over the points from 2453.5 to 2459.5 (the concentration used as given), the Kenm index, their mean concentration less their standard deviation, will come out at 2.0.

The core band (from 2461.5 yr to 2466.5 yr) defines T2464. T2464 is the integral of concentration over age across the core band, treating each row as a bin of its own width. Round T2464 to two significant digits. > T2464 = 16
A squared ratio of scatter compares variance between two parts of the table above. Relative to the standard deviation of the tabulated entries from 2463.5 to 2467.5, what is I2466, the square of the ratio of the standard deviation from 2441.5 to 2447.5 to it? 0.3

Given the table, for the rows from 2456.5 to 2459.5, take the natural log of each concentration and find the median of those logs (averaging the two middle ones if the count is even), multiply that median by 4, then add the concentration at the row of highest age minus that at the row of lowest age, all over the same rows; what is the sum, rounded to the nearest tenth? 4.1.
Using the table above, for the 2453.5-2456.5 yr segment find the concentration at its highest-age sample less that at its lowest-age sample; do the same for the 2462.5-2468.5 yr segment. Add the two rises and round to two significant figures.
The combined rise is 0.66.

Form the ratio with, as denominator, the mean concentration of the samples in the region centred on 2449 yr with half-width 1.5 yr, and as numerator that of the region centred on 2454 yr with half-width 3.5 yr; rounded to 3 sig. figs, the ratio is 1.68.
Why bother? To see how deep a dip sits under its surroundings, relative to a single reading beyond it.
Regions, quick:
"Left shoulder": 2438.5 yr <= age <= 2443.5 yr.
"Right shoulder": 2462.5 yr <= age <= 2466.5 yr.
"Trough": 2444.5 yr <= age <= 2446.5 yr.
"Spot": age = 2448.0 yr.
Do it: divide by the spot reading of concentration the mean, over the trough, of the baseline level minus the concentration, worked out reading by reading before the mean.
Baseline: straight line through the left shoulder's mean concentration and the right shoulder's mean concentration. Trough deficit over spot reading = 0.62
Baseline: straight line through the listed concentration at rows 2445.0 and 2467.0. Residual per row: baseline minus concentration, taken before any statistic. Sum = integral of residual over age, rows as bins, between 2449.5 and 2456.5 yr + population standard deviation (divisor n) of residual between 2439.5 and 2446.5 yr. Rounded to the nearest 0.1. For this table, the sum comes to 1.1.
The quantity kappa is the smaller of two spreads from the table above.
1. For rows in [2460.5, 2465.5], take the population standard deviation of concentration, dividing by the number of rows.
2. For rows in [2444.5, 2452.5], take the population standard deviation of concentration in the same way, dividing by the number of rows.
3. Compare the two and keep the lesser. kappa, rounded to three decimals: 0.106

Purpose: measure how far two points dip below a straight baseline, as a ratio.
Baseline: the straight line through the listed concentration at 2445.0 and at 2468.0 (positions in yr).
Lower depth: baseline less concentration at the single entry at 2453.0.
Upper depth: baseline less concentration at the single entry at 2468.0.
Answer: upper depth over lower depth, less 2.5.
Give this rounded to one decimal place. -2.5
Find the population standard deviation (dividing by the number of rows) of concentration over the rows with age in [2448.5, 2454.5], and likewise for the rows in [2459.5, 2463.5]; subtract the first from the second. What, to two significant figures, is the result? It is -0.20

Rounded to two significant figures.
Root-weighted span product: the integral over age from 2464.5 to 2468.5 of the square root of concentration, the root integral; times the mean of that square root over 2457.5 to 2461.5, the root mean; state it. 12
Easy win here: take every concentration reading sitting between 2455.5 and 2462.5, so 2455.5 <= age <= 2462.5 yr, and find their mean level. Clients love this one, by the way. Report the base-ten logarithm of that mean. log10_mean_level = 0.44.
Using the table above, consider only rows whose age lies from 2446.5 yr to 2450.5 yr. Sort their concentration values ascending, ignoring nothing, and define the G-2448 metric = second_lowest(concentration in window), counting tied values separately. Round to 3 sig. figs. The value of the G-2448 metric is 1.04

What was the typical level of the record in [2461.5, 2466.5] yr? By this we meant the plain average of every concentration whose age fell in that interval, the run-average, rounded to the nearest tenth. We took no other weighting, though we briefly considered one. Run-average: 3.1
